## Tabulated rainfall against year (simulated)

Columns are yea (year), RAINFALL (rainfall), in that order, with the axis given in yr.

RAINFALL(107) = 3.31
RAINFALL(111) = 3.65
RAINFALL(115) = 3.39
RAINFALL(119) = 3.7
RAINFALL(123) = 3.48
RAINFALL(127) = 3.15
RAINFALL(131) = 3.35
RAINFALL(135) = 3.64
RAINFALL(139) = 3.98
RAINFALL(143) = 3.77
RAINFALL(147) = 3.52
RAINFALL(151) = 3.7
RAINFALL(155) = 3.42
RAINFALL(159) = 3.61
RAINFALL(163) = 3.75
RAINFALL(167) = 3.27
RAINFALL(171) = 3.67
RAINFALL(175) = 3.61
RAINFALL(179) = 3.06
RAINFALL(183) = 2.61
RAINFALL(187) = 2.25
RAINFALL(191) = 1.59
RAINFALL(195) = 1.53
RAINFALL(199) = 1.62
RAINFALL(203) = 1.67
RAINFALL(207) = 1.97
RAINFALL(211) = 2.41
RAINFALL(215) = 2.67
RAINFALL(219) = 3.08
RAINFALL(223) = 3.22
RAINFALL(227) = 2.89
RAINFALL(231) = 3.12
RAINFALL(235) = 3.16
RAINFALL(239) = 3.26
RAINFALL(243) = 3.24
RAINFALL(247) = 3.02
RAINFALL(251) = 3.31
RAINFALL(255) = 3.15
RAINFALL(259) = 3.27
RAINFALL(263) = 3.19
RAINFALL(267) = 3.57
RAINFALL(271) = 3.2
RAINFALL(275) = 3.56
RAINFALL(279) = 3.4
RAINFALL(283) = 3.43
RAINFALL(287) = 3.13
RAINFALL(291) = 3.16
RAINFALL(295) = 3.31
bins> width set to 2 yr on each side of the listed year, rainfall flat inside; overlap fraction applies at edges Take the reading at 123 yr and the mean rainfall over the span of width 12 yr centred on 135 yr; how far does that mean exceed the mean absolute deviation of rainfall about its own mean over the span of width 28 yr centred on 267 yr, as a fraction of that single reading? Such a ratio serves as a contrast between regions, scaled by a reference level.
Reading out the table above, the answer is 1.01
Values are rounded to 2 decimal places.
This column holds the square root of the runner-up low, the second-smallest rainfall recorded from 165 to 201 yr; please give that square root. 1.26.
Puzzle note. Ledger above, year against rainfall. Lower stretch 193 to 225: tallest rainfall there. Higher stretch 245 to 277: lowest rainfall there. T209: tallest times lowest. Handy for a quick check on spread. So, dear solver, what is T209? 9.7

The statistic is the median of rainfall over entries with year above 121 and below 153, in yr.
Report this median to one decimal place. 3.6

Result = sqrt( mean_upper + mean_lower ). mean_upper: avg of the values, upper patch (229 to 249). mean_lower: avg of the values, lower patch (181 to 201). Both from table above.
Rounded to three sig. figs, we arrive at 2.25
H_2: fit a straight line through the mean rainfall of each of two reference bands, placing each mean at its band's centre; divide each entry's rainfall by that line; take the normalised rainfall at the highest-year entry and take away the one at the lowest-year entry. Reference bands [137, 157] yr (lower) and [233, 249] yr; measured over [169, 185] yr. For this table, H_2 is -0.3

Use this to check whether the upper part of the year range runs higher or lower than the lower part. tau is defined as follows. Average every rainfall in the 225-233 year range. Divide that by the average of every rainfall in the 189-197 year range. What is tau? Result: 1.93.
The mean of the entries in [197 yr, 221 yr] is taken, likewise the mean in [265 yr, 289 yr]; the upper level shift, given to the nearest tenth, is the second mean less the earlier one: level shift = 1.1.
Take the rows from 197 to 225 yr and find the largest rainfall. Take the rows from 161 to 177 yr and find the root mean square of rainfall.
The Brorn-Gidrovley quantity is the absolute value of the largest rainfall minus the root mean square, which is 0.36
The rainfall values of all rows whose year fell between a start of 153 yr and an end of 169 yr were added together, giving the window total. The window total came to 14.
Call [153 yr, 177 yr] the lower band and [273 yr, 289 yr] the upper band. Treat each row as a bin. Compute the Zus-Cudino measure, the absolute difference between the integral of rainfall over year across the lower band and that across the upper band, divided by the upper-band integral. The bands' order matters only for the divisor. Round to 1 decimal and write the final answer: 0.6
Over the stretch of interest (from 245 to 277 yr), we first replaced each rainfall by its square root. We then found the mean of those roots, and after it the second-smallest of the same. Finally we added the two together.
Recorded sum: 3.59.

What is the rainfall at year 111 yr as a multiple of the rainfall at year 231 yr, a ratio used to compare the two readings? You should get 1.2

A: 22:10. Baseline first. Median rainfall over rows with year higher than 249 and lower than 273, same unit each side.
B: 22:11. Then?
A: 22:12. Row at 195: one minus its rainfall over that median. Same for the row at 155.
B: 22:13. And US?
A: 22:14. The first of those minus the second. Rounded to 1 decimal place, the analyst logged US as 0.6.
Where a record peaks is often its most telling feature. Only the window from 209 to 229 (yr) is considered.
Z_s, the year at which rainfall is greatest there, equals 223 yr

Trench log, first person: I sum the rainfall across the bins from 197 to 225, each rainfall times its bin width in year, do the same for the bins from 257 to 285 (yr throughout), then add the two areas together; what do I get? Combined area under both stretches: 161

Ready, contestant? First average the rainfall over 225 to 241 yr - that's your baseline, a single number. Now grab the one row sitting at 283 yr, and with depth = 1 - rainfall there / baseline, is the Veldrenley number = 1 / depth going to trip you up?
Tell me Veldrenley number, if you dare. -10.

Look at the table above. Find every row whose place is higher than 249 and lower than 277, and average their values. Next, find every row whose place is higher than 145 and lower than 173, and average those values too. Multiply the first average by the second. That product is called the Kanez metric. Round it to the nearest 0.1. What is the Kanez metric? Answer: 11.8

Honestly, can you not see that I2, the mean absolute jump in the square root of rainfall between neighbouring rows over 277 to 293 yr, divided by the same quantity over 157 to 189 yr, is 0.3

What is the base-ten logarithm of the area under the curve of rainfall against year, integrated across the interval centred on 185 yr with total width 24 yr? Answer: 1.768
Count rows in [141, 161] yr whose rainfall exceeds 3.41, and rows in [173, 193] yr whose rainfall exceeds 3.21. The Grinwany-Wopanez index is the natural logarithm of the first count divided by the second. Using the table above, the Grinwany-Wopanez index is 1.6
